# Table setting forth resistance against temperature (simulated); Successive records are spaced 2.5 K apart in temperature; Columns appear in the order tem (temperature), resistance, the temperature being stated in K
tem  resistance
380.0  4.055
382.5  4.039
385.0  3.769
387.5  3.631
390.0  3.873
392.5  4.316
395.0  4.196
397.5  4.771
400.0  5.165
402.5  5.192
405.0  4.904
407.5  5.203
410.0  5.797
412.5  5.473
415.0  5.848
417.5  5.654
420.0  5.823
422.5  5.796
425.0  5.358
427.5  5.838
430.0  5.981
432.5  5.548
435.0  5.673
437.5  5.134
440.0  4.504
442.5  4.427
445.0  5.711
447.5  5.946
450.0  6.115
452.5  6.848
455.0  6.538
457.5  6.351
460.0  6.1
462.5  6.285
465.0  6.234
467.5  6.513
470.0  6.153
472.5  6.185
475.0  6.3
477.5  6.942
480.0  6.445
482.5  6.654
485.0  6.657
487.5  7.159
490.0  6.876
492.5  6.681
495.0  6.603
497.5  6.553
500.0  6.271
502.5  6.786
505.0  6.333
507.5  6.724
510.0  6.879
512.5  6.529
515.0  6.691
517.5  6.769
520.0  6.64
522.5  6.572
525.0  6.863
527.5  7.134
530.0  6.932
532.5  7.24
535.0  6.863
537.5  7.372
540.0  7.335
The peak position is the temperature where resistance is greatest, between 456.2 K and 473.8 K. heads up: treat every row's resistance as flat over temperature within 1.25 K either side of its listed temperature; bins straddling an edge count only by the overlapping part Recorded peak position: 467.5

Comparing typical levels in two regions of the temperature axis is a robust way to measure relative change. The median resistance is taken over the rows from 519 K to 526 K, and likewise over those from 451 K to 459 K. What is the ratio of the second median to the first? 0.98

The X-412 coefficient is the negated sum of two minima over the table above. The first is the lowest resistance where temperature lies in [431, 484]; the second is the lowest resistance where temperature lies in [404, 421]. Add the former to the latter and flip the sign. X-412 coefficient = -9.3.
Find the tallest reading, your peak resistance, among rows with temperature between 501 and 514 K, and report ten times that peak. 69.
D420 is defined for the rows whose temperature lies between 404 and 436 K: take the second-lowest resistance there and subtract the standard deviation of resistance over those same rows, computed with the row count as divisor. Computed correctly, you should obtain 4.9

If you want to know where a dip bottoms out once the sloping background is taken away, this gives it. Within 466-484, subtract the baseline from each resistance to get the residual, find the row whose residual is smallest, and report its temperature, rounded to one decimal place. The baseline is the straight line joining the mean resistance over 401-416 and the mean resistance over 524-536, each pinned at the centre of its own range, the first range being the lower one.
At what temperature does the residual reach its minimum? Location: 472.5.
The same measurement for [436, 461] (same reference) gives 442.5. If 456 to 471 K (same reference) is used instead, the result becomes 470.0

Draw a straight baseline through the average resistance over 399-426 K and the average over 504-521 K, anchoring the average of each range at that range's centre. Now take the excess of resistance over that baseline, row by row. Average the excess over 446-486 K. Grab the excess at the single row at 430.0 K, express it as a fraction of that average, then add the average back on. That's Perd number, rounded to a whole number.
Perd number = 1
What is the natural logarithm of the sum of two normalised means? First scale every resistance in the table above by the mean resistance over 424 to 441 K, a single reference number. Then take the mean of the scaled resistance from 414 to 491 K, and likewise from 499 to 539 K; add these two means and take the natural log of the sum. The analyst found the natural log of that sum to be 0.86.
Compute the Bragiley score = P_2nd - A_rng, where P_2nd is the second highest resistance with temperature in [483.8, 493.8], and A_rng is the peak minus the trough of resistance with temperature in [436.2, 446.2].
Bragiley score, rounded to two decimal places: 5.59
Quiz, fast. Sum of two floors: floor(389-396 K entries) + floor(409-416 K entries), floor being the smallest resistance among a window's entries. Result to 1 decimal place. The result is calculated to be 9.3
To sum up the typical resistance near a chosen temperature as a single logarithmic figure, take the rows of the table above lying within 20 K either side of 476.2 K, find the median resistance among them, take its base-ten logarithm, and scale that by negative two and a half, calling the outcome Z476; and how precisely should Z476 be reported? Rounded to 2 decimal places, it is -2.03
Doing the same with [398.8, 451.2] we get -1.88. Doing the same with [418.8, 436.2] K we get -1.91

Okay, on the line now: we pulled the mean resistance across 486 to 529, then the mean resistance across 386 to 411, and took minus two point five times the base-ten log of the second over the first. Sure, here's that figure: 0.39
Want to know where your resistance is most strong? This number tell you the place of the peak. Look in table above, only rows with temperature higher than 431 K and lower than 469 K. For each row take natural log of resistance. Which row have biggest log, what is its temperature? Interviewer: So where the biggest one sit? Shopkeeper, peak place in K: 452.5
